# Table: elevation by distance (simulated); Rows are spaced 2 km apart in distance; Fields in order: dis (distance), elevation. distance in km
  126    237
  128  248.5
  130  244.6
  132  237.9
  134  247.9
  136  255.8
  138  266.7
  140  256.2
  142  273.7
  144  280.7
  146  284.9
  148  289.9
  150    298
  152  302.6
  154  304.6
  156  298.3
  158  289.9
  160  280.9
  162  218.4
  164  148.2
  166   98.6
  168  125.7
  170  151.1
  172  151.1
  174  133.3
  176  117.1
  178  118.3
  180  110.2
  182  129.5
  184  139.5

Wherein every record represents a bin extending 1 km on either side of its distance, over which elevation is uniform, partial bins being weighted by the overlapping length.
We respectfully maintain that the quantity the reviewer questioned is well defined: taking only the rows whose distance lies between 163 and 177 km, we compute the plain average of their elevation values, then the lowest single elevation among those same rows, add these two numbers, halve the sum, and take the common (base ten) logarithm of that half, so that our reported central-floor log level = 2.06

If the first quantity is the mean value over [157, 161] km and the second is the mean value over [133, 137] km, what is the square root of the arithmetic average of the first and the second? 16.4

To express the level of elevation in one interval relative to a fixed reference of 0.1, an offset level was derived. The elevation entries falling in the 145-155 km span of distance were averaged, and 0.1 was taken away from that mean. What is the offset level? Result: 296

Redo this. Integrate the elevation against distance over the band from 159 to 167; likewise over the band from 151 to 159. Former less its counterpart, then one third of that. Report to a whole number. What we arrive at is -300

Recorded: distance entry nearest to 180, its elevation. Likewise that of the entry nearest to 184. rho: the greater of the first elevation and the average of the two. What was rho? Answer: 125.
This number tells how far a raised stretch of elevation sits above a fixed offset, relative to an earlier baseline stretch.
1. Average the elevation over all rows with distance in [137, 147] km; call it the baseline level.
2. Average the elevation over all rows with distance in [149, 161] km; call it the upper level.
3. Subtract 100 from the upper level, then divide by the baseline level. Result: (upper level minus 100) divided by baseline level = 0.72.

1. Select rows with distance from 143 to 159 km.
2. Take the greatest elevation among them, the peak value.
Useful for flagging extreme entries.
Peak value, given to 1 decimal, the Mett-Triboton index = 304.6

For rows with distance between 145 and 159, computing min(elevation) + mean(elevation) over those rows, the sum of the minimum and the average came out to 580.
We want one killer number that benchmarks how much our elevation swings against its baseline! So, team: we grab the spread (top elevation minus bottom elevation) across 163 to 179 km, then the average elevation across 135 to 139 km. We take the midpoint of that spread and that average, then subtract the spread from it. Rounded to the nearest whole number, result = 104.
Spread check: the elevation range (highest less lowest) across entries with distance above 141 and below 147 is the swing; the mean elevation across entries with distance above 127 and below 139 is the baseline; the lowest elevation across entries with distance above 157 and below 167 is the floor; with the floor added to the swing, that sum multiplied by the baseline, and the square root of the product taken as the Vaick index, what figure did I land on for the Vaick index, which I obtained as 166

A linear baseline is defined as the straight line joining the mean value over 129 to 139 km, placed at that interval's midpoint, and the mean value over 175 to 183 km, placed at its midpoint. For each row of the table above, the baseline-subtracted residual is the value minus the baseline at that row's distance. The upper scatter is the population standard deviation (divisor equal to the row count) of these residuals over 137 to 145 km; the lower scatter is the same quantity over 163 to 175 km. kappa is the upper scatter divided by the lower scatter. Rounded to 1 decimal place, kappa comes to 0.6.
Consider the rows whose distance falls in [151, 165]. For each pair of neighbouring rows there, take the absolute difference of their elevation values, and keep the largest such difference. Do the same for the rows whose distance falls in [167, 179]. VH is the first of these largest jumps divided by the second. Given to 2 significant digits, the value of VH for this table 2.8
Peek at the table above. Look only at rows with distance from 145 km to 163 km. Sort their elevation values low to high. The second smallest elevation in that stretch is 280.9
